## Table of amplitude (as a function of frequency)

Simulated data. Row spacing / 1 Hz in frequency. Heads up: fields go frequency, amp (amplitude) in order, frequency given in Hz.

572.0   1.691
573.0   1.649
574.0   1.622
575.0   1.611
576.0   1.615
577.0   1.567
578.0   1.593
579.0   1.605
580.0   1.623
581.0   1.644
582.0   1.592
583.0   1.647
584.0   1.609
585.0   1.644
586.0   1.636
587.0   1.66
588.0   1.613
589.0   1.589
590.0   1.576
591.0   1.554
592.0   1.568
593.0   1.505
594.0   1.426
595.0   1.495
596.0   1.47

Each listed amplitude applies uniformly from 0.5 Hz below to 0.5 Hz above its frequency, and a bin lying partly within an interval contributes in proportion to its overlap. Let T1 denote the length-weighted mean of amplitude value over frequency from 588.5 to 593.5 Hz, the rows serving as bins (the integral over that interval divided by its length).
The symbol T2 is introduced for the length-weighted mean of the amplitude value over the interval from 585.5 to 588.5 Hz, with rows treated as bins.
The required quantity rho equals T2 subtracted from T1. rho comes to -0.08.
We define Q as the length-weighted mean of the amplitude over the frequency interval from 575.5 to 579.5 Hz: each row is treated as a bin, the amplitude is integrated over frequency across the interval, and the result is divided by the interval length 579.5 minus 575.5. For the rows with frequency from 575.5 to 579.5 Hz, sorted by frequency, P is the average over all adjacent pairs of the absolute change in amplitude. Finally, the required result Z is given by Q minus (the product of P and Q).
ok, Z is 1.55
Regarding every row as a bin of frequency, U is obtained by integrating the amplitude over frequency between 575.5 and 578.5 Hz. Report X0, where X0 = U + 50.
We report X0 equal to 54.8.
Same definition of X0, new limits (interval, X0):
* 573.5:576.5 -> 54.8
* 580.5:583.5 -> 54.9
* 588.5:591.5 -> 54.7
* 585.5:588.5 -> 54.9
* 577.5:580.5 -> 54.8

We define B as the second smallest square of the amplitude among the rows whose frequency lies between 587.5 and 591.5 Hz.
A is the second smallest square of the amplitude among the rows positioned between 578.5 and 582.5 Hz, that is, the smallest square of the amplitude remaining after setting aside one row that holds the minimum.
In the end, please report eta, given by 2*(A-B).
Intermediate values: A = 2.58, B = 2.48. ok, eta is 0.2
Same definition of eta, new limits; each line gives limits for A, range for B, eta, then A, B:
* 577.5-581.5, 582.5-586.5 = -0.2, 2.58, 2.68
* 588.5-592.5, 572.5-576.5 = -0.3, 2.46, 2.61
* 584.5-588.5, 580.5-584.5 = 0.2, 2.68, 2.59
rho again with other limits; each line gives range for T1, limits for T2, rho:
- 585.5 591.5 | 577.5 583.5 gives -0.01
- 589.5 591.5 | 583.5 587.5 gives -0.07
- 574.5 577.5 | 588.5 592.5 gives 0.03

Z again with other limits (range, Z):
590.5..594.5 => 1.43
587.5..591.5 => 1.55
